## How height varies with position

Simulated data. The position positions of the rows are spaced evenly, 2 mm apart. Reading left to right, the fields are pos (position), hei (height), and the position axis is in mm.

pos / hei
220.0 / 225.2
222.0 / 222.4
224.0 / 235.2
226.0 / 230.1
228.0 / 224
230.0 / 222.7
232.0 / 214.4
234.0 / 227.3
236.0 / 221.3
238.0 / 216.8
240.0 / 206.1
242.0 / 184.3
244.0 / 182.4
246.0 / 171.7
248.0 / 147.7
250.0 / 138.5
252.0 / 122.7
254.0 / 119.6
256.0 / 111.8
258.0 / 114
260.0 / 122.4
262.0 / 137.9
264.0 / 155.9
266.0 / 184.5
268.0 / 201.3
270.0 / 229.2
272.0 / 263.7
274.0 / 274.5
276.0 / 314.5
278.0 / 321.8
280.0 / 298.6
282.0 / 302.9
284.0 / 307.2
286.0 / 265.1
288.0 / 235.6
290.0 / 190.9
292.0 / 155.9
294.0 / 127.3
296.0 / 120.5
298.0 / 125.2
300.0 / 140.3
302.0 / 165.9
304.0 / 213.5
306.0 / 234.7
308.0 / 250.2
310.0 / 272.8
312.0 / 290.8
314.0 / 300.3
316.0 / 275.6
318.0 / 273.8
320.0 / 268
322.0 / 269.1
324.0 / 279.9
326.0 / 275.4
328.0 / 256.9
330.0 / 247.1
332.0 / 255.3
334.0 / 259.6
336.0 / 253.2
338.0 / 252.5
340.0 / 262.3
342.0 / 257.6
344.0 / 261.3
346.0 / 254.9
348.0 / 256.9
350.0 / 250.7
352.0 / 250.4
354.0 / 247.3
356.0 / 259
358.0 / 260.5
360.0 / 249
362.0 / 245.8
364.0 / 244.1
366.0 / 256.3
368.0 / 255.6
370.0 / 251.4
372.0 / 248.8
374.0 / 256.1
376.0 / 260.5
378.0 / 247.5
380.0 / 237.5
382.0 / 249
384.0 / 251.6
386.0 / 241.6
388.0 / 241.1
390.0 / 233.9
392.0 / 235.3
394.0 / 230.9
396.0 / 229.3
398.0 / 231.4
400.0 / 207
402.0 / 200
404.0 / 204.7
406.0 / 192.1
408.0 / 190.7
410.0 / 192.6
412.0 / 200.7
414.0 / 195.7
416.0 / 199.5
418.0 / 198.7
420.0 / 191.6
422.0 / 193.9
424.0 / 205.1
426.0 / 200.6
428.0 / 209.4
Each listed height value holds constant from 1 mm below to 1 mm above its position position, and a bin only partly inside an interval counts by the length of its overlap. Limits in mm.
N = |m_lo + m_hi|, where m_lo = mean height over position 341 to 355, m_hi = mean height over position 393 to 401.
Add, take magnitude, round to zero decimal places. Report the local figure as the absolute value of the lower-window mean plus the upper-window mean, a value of 479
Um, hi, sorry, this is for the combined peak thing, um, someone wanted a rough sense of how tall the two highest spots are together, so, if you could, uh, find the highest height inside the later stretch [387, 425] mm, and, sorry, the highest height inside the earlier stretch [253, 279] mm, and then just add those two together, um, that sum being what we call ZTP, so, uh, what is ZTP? 563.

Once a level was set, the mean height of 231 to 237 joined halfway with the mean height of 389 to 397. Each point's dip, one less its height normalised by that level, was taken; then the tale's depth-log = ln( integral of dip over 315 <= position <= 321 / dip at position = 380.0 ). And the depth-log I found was 3.23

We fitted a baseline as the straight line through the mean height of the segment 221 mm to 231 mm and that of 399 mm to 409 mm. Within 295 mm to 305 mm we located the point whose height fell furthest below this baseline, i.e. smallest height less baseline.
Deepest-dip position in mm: 296.0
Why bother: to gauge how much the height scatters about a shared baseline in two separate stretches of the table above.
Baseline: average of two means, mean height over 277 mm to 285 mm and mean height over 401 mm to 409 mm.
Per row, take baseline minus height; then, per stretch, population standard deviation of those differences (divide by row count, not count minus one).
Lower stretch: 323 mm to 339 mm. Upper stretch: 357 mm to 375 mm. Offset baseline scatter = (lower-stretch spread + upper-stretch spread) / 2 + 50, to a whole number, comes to 58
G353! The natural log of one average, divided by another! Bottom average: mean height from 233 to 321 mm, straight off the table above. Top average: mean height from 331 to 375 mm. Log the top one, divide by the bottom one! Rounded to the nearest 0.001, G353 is 0.027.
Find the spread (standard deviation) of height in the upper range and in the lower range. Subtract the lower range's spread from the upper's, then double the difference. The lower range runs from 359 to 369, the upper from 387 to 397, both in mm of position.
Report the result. -2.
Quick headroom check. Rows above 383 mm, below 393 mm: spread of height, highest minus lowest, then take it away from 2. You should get -16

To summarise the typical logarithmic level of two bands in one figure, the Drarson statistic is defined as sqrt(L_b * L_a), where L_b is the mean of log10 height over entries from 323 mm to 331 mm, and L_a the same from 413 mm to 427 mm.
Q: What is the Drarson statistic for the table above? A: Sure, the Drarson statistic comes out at 2.36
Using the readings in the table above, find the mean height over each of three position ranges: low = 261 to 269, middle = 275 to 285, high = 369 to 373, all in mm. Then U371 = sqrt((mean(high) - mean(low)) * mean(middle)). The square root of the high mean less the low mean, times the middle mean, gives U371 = 157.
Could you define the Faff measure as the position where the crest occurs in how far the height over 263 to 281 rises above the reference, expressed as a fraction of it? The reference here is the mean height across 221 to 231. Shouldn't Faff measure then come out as 278.0 mm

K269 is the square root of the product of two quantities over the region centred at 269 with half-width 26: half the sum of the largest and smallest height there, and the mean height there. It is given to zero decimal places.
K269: 208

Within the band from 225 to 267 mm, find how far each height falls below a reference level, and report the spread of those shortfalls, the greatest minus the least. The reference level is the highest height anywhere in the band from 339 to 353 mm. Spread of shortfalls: 118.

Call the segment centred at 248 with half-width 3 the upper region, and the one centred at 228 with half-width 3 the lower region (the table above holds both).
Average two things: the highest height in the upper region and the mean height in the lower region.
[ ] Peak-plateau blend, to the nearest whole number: 199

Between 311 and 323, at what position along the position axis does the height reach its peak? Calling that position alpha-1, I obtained 314.0 mm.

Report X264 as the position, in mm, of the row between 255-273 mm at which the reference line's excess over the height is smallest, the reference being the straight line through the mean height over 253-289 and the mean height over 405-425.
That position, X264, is 272.0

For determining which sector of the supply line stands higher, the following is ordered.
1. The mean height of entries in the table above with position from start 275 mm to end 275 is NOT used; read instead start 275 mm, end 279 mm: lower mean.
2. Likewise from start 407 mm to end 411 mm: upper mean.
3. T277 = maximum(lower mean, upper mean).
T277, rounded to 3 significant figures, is 318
